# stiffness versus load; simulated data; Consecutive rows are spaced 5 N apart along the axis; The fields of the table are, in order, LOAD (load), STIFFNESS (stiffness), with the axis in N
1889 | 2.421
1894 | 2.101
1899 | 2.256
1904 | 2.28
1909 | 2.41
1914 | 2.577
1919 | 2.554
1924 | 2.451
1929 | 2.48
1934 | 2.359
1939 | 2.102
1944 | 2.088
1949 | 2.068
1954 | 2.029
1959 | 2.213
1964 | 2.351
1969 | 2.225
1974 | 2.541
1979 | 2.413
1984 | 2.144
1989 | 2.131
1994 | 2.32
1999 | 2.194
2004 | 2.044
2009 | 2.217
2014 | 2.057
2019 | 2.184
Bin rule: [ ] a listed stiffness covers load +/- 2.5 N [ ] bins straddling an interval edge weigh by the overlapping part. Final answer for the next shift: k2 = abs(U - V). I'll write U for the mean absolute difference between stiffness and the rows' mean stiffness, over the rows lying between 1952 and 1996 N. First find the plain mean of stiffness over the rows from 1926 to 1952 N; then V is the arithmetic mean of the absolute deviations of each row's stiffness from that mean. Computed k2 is 0.03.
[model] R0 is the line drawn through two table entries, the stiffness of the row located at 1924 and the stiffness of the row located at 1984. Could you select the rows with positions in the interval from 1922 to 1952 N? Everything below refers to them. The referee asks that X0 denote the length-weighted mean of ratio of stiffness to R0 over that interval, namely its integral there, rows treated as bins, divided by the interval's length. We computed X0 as 0.94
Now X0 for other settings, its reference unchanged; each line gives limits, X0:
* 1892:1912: 0.89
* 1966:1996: 1.06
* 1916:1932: 1.02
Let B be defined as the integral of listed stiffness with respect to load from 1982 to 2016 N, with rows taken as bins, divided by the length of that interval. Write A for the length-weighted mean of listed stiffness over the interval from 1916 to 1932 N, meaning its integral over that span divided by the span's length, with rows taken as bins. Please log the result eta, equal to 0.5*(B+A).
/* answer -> 2.33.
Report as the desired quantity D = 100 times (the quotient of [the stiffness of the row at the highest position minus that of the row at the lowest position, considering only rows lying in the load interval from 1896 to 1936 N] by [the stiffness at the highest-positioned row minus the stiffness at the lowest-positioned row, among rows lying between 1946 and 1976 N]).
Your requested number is 22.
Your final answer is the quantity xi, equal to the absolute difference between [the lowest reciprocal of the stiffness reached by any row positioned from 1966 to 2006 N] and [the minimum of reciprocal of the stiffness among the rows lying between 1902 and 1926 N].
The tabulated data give 0.005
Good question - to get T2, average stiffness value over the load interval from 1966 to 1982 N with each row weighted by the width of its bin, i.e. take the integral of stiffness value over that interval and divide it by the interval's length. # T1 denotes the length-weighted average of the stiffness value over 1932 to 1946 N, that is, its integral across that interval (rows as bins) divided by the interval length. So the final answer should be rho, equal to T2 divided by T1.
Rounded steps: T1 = 2.2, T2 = 2.38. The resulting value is 1.09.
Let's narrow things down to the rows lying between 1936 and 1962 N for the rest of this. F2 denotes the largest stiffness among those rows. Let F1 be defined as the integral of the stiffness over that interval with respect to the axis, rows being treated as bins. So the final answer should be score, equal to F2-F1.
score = -53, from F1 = 55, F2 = 2.213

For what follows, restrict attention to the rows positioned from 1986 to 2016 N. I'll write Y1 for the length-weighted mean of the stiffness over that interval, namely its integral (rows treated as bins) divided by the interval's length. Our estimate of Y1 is 2.16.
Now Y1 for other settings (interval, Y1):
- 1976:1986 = 2.30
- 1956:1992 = 2.29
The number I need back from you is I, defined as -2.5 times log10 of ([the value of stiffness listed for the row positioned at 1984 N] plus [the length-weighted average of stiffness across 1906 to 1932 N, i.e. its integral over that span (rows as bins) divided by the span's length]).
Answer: -1.66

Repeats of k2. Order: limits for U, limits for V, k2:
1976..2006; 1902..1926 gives 0.02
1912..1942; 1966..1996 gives 0.00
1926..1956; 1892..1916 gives 0.02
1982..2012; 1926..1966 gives 0.07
